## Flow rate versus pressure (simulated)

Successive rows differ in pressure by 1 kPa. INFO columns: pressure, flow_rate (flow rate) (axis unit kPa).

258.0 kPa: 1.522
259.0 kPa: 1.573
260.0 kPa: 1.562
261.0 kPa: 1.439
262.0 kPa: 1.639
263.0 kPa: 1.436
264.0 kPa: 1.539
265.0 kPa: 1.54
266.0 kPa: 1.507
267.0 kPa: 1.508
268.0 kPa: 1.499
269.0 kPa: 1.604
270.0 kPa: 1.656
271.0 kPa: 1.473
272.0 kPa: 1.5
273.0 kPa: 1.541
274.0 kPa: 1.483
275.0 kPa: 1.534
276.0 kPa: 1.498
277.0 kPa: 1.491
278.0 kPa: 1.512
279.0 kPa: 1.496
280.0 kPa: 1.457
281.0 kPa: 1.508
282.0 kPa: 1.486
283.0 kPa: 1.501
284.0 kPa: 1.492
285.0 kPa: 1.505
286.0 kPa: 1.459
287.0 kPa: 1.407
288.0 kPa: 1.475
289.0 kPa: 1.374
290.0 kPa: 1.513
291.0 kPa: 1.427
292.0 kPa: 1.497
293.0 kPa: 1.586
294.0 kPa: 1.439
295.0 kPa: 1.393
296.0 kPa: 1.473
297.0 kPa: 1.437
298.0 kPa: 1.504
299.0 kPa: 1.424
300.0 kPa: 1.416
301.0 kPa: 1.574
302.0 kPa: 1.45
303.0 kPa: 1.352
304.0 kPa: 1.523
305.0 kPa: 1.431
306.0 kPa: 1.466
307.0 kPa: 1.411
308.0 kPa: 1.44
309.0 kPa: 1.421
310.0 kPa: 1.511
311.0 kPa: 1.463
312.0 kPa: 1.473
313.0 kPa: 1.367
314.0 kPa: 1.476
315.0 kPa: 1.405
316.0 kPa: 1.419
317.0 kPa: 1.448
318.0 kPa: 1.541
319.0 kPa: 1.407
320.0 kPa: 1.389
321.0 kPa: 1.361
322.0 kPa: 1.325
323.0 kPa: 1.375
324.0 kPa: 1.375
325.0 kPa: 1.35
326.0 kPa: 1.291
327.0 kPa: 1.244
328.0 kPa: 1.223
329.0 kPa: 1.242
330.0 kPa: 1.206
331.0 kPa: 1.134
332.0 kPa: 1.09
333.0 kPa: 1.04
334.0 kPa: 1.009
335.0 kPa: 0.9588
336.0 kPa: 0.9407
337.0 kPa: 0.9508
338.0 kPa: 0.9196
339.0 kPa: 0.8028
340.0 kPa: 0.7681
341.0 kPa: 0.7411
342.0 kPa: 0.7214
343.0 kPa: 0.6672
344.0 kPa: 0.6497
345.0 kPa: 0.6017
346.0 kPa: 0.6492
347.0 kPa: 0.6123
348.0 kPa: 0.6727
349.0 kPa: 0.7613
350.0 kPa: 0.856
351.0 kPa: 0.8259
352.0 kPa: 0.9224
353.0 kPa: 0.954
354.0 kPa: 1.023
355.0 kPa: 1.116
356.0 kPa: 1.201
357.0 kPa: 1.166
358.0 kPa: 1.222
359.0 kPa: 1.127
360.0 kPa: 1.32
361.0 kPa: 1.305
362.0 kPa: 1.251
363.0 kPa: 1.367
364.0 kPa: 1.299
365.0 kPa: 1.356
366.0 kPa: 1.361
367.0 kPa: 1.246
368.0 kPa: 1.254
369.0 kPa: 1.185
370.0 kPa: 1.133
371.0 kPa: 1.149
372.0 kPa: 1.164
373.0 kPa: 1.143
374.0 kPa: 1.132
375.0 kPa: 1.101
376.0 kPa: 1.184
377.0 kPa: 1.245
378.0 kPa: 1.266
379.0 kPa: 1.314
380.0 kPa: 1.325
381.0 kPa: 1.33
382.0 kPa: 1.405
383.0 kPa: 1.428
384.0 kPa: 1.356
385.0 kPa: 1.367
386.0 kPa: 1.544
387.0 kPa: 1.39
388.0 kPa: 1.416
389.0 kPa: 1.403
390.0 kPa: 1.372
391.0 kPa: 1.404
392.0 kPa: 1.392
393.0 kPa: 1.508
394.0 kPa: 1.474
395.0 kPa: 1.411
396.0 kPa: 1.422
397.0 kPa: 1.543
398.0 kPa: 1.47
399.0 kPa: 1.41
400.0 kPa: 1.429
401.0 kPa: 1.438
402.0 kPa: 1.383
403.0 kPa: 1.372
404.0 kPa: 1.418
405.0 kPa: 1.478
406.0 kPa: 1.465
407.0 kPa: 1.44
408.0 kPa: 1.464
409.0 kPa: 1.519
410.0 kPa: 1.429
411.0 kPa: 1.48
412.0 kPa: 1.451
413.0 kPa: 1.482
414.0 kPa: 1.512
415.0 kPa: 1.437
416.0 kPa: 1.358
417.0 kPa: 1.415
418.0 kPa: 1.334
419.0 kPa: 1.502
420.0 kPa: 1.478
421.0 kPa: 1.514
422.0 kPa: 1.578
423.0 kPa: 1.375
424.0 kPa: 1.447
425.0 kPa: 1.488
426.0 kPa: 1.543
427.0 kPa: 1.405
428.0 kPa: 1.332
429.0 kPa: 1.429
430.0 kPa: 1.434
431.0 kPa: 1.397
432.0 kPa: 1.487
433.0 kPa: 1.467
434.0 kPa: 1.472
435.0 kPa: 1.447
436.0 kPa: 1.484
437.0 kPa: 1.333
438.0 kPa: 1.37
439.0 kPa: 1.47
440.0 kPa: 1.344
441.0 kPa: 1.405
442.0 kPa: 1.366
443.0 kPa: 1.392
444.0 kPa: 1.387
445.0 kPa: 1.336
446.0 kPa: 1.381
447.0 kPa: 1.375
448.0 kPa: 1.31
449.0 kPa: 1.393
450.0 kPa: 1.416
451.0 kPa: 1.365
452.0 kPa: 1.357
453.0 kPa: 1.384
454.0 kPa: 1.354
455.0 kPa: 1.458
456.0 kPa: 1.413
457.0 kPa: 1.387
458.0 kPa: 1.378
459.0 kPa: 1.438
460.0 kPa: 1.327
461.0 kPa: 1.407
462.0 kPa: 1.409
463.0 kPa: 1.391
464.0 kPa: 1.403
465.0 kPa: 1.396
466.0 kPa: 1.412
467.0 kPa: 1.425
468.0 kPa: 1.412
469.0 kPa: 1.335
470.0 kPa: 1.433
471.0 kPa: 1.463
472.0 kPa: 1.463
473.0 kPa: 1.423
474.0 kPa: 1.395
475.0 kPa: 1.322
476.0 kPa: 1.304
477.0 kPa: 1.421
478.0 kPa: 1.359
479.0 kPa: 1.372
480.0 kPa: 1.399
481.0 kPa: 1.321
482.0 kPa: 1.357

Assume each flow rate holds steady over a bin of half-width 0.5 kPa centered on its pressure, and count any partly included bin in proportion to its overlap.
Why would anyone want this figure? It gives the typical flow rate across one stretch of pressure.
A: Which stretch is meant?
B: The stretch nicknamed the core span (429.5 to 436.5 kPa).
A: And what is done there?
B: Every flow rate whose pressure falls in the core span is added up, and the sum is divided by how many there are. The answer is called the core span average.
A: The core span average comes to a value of 1.46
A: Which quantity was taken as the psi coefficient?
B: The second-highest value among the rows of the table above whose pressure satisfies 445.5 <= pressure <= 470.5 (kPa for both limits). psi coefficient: 1.438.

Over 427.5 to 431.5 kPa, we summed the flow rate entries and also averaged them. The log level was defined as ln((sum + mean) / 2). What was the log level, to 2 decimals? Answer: 1.25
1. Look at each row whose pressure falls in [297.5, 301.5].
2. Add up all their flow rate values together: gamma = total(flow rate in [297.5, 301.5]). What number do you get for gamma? 5.9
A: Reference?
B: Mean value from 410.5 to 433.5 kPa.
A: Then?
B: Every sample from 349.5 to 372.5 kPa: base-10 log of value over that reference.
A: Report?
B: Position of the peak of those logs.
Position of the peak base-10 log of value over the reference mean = 363.0 kPa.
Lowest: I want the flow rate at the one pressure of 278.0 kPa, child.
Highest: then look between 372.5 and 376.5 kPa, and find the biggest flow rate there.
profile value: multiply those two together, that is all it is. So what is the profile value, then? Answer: 1.79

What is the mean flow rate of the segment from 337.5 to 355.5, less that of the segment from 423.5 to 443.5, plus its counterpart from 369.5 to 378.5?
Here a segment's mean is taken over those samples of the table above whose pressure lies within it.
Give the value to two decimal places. 0.54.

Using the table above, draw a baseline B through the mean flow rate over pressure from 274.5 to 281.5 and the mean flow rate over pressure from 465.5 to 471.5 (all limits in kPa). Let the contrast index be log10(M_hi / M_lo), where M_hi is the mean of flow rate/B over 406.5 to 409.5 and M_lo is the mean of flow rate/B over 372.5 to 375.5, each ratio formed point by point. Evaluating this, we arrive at 0.12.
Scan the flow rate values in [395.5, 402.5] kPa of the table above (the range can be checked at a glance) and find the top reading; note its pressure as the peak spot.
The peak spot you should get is 397.0 kPa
